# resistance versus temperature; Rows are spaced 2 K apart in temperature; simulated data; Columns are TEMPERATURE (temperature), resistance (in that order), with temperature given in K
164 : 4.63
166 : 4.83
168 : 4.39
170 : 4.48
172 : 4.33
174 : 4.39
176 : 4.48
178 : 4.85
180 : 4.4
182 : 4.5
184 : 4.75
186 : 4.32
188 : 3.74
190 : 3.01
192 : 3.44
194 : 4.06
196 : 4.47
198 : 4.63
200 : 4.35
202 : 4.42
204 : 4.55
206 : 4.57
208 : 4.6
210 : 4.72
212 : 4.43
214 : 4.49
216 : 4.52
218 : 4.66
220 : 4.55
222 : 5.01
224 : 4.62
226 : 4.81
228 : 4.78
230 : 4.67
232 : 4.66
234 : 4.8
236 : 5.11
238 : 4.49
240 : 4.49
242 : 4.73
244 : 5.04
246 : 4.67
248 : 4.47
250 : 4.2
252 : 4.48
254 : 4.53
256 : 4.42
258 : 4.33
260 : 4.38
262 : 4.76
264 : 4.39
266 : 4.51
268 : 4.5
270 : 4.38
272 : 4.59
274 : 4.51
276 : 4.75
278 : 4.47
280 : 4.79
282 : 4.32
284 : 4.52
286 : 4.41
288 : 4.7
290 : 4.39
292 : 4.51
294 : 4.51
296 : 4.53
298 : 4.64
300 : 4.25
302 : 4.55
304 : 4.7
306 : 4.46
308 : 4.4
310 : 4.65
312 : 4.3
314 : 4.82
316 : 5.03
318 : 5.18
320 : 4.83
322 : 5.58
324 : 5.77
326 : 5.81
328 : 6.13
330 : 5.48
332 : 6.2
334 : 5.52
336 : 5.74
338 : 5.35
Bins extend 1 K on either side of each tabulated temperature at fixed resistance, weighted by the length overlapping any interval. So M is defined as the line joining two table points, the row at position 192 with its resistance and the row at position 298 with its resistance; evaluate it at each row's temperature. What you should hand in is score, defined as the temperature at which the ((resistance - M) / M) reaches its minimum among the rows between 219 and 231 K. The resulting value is 230 K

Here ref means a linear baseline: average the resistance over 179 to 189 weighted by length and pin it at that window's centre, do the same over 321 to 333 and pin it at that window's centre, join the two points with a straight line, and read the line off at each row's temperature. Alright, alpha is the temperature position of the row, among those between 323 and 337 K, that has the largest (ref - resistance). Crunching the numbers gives 334 K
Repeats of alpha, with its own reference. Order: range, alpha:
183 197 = 190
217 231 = 220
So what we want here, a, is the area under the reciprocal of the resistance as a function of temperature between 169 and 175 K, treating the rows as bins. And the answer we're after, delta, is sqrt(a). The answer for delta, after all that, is 1.17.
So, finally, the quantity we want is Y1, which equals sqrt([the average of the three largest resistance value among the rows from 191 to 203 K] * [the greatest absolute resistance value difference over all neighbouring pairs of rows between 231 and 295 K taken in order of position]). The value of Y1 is 1.672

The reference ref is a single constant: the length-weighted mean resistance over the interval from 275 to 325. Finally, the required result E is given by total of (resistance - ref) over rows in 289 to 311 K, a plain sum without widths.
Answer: -1.9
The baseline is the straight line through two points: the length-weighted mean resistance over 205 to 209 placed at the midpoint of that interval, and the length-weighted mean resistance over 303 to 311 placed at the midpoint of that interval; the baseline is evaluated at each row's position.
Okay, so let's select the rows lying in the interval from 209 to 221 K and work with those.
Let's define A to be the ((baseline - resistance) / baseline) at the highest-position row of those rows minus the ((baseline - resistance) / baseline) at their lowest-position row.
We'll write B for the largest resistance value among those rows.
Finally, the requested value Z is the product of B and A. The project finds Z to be 0.2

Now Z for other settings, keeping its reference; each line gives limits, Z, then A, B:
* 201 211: -0.3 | -0.07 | 4.72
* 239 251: 0.3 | 0.06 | 5.04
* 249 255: -0.3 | -0.07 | 4.53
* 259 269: -0.1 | -0.03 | 4.76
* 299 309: -0.2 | -0.03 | 4.7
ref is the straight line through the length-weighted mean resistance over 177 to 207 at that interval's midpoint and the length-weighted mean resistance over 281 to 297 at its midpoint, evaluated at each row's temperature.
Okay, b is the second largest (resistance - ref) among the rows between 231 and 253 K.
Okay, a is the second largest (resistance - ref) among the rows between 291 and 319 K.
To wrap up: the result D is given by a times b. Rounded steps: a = 0.5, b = 0.65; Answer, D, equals 0.32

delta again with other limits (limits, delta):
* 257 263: 1.16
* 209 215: 1.15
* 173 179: 1.15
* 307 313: 1.16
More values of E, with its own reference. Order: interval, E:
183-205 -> -5.8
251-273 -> -2.2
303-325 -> 2.2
